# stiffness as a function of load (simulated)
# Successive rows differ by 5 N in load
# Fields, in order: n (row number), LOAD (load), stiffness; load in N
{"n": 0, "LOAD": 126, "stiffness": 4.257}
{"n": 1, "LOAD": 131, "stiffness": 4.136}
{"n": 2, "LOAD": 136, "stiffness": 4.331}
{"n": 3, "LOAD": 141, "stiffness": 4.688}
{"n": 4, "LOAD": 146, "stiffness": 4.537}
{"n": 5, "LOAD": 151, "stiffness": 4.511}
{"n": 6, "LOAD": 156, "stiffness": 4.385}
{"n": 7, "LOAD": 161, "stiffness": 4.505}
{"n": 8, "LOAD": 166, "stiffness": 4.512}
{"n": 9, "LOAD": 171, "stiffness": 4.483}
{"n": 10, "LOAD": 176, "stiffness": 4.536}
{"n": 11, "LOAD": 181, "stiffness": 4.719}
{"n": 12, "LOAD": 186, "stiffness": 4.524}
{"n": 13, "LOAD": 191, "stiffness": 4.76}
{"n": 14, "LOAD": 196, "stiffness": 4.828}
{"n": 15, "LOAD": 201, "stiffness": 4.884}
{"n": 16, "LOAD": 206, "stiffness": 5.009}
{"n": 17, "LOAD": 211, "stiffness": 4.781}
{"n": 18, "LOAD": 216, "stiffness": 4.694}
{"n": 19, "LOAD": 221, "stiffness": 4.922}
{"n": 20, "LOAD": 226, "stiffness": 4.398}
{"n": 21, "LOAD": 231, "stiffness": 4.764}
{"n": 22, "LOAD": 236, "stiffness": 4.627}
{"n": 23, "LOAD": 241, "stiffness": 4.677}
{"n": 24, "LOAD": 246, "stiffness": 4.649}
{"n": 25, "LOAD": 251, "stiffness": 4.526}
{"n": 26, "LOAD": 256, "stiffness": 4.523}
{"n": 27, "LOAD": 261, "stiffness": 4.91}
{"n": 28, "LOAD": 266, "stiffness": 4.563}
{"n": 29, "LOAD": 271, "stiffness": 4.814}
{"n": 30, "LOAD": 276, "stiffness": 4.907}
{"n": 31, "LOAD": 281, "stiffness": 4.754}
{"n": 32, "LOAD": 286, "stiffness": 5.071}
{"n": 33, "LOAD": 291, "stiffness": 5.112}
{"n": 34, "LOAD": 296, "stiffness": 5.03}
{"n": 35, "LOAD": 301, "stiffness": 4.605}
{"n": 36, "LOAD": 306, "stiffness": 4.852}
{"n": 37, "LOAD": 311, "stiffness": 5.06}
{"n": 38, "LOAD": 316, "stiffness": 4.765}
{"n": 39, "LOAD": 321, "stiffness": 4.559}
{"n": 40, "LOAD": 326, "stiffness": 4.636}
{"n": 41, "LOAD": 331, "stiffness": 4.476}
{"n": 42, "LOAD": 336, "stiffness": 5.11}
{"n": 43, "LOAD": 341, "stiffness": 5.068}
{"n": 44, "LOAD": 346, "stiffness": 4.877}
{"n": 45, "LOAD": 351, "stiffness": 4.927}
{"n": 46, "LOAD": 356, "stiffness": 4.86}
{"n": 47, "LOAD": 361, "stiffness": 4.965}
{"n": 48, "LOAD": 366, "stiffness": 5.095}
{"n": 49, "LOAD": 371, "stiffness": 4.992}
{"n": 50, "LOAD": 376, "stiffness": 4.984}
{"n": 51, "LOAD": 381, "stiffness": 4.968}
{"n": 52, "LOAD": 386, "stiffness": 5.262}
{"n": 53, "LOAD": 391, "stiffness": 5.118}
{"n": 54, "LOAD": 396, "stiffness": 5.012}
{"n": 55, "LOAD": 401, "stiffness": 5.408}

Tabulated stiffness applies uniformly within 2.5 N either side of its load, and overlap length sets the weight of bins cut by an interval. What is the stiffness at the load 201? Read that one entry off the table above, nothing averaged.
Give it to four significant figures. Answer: 4.884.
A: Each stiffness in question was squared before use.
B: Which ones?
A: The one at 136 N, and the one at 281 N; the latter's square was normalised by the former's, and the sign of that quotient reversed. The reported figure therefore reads -1.20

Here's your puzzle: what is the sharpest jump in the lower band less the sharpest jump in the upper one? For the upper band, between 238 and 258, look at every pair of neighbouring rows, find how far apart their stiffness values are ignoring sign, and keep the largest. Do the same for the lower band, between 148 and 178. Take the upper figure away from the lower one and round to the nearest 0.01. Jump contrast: 0.00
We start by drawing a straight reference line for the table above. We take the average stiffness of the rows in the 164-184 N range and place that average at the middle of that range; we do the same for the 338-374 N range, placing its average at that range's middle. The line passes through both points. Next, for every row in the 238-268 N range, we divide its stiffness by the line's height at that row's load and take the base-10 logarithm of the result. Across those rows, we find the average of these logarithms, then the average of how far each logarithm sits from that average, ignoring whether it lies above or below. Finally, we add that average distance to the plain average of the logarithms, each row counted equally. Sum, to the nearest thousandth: 0.001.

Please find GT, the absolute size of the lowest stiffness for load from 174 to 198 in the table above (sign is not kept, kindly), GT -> 4.52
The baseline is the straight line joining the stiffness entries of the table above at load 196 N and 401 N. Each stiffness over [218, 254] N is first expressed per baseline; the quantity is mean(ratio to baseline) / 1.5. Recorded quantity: 0.628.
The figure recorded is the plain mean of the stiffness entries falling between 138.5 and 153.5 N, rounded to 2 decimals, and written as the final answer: 4.58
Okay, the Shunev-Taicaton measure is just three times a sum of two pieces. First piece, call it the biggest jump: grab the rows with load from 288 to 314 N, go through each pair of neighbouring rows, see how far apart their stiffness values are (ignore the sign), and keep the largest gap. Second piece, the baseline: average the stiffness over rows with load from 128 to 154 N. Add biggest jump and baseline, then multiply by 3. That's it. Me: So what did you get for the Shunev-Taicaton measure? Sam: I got 14.6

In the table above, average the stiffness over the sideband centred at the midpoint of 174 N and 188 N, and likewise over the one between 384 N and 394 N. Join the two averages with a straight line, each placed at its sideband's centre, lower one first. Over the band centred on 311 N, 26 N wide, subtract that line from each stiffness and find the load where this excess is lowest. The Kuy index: 321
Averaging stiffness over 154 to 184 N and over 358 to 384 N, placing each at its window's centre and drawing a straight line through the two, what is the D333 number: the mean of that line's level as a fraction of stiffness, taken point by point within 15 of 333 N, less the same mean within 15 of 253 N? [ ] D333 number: 0.01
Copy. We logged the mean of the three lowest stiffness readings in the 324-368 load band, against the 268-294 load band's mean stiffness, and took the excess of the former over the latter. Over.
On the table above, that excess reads -0.3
